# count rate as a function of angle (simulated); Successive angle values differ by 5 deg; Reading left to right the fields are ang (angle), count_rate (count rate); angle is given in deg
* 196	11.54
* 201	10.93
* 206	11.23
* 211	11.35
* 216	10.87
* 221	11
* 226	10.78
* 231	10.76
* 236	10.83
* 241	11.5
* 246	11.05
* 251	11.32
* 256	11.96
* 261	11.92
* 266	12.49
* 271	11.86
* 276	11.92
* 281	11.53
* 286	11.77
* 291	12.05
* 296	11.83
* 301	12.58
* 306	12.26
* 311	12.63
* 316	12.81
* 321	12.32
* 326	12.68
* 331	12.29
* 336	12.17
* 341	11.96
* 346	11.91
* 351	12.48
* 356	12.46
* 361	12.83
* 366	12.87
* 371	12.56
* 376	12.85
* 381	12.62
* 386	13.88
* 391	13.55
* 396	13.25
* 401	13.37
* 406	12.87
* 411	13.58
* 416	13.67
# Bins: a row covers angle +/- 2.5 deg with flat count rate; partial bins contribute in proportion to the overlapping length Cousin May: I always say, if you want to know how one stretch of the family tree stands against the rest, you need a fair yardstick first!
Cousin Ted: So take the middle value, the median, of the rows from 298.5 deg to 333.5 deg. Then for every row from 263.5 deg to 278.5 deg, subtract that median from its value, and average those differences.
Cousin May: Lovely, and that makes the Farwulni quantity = -0.49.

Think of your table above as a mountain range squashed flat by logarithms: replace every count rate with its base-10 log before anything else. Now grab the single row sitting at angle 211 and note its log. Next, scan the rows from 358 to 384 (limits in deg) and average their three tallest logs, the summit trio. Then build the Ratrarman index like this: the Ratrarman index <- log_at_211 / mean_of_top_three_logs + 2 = 2.95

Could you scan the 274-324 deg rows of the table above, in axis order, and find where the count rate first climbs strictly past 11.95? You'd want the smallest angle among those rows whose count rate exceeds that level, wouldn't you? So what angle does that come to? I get 291 deg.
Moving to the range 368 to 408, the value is 371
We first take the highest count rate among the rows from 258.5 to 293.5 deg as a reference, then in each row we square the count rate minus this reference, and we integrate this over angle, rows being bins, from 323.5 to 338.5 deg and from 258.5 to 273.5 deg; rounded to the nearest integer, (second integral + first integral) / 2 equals 2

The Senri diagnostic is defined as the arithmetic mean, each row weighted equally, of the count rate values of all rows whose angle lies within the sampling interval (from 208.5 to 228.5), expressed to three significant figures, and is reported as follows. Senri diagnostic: 11.0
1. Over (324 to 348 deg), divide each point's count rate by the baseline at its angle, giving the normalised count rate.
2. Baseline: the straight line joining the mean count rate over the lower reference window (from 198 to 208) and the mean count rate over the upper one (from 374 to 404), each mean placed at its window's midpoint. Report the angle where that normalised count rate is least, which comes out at 346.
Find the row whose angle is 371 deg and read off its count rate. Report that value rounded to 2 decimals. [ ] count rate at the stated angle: 12.56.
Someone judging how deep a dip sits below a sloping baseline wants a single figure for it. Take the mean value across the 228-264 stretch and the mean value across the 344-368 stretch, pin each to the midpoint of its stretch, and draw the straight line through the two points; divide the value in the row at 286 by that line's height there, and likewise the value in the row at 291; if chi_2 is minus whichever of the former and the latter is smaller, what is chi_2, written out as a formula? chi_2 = -1.00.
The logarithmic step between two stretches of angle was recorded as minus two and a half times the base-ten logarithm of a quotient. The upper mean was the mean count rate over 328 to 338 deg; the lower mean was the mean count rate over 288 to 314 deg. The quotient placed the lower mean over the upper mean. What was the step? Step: 0.00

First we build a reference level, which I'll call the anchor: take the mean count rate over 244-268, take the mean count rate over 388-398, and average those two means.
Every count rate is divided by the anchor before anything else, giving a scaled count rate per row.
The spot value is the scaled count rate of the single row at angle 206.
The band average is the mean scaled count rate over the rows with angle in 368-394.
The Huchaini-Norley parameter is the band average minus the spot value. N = 0.148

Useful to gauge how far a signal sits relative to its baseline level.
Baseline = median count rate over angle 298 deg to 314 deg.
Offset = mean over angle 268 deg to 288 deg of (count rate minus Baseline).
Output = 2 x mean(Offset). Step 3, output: -1.6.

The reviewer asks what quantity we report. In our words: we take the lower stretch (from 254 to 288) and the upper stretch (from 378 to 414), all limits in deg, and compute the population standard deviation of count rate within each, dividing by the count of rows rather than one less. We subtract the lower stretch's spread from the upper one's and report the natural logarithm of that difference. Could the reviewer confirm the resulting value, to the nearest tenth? -2.0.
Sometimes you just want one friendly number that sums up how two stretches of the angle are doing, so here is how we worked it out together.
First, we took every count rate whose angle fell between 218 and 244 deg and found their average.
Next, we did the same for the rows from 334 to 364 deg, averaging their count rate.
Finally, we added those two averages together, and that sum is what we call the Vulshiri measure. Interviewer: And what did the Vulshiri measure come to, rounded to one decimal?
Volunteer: 23.3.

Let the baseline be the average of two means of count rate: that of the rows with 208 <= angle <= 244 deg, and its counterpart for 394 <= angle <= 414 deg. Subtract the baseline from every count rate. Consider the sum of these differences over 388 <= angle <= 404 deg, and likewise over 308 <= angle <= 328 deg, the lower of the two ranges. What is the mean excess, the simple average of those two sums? 2.8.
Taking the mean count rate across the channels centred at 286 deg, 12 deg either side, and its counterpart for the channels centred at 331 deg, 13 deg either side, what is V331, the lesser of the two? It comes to 11.8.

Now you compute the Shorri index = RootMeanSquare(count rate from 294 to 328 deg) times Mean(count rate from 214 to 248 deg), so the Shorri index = 137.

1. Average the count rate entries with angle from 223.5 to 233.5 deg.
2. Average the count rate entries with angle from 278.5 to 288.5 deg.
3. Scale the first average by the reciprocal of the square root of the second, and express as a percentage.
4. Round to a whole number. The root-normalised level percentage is 316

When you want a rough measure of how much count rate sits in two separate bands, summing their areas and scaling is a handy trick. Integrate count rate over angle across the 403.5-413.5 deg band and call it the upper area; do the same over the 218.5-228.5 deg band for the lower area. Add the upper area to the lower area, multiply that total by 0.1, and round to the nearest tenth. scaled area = 24.1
